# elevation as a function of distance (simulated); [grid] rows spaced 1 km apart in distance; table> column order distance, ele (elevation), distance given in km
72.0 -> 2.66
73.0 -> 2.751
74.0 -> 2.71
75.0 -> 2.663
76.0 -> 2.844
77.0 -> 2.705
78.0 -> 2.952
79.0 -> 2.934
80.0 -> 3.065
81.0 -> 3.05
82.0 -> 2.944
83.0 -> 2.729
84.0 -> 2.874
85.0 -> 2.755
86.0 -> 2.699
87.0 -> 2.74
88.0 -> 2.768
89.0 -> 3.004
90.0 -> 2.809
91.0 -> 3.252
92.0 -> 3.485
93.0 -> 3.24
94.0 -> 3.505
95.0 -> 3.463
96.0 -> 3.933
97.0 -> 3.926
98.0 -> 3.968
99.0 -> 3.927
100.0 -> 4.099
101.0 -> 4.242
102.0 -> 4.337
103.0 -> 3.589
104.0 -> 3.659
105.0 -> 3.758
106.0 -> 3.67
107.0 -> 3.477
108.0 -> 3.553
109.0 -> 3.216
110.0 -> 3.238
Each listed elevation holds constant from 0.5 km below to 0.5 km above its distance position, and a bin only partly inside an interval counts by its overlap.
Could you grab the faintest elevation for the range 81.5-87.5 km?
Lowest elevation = 2.699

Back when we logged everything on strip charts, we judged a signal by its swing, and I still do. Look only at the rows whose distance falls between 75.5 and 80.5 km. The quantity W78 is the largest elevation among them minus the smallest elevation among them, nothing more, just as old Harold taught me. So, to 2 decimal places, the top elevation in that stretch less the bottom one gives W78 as 0.36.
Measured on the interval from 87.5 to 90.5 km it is 0.24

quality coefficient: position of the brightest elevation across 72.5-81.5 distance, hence 80.0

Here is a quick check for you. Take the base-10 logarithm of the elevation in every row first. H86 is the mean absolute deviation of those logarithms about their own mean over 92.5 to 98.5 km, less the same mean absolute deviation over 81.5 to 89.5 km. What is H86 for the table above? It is 0.018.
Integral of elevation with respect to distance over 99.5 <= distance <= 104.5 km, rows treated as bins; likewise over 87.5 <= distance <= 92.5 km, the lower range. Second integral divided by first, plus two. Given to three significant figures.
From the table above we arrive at 2.77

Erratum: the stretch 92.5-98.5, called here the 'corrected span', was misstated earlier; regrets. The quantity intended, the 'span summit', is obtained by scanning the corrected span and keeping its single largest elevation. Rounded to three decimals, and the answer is 3.968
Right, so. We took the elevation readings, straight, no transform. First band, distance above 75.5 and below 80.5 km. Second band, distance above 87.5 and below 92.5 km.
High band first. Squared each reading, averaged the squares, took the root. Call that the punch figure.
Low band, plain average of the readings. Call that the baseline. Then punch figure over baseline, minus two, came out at -0.94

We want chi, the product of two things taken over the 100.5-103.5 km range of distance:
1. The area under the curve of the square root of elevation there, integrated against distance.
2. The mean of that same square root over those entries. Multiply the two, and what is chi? 12.1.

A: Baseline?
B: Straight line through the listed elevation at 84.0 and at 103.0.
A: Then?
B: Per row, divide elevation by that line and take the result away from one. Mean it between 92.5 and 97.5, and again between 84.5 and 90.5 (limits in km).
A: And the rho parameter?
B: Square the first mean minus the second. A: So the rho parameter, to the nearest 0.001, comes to 0.028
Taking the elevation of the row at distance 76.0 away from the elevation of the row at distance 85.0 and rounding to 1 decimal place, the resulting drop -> -0.1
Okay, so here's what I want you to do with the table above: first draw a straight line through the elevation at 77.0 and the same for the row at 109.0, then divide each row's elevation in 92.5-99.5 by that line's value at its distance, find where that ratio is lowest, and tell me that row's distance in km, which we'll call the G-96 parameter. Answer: 93.0 km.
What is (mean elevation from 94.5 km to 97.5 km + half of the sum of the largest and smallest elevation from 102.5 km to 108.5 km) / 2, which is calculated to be 3.70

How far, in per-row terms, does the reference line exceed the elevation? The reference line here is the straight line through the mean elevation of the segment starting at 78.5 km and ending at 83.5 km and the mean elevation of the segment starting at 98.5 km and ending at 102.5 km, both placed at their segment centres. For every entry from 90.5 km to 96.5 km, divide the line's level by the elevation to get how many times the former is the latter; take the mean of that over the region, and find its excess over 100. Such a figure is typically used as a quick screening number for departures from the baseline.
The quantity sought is -98.9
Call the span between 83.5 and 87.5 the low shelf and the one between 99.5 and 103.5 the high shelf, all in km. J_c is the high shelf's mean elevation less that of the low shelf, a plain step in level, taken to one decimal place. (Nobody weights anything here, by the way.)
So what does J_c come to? 1.3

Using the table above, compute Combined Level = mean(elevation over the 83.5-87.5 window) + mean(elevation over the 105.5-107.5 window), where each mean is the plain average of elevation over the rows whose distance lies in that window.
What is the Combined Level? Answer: 6.34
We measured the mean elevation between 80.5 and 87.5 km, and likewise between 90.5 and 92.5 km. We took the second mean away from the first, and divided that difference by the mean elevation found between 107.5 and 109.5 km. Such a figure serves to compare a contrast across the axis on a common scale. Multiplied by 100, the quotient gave -16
